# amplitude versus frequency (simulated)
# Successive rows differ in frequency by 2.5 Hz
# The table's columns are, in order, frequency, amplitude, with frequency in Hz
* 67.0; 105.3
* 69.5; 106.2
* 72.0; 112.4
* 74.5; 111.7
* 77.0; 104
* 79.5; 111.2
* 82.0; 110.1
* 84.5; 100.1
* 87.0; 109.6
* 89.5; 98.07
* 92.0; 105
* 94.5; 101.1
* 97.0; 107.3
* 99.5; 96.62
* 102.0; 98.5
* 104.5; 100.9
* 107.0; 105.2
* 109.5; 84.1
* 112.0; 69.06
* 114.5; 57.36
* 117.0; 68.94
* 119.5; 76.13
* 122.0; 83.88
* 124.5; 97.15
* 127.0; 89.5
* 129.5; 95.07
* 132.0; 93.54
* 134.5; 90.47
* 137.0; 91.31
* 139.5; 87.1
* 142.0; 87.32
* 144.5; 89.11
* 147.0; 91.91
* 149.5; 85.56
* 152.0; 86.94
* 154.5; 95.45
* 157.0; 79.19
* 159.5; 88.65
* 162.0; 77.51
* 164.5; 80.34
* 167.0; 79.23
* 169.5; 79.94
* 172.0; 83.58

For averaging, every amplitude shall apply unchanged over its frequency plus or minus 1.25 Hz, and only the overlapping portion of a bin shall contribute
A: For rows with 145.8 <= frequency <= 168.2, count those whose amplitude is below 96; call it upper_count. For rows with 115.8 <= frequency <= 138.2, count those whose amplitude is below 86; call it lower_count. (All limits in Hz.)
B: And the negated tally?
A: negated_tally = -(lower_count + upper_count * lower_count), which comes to -30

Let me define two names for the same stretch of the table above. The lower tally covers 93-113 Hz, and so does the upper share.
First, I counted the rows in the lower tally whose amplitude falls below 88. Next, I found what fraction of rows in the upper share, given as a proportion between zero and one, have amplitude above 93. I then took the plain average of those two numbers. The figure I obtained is 1.4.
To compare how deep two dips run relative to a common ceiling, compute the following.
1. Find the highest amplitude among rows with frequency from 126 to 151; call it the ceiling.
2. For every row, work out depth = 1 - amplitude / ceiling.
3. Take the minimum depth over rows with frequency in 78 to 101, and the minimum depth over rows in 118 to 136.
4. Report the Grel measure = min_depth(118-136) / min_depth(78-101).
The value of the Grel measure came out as 0.1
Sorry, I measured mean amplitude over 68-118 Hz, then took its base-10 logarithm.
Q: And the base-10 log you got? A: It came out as 1.99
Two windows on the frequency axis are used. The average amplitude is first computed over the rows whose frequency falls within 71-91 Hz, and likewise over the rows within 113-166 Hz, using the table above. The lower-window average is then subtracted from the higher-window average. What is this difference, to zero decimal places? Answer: -22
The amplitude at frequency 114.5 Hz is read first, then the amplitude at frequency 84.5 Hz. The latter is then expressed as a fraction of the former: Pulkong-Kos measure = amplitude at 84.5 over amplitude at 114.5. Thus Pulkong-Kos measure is 1.75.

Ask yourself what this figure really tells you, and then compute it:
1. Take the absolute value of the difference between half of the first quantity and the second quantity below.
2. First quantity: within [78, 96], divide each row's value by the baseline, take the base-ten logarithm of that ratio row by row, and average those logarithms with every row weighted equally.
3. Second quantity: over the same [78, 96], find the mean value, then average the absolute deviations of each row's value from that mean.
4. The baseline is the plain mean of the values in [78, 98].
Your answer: 4.5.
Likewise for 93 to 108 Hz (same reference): 3.1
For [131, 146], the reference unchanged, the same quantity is 2.0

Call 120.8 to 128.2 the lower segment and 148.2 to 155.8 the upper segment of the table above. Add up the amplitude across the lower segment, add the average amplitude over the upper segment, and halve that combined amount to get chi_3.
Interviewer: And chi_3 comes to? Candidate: 180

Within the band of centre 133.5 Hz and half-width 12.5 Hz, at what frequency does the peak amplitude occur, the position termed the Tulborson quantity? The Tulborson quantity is 124.5 Hz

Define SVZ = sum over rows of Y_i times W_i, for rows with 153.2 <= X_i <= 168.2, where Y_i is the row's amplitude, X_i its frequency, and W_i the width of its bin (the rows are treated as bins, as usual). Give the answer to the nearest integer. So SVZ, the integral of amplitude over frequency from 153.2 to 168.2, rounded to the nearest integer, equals 1251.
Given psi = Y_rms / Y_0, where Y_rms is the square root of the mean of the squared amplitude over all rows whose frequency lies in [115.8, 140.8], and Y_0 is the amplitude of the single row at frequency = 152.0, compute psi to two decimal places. 1.01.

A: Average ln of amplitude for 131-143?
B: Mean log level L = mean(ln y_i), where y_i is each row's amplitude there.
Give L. 4.50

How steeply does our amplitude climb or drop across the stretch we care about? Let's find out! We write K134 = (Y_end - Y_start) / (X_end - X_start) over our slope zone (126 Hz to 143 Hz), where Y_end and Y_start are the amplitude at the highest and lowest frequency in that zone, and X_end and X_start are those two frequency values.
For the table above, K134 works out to -0.15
